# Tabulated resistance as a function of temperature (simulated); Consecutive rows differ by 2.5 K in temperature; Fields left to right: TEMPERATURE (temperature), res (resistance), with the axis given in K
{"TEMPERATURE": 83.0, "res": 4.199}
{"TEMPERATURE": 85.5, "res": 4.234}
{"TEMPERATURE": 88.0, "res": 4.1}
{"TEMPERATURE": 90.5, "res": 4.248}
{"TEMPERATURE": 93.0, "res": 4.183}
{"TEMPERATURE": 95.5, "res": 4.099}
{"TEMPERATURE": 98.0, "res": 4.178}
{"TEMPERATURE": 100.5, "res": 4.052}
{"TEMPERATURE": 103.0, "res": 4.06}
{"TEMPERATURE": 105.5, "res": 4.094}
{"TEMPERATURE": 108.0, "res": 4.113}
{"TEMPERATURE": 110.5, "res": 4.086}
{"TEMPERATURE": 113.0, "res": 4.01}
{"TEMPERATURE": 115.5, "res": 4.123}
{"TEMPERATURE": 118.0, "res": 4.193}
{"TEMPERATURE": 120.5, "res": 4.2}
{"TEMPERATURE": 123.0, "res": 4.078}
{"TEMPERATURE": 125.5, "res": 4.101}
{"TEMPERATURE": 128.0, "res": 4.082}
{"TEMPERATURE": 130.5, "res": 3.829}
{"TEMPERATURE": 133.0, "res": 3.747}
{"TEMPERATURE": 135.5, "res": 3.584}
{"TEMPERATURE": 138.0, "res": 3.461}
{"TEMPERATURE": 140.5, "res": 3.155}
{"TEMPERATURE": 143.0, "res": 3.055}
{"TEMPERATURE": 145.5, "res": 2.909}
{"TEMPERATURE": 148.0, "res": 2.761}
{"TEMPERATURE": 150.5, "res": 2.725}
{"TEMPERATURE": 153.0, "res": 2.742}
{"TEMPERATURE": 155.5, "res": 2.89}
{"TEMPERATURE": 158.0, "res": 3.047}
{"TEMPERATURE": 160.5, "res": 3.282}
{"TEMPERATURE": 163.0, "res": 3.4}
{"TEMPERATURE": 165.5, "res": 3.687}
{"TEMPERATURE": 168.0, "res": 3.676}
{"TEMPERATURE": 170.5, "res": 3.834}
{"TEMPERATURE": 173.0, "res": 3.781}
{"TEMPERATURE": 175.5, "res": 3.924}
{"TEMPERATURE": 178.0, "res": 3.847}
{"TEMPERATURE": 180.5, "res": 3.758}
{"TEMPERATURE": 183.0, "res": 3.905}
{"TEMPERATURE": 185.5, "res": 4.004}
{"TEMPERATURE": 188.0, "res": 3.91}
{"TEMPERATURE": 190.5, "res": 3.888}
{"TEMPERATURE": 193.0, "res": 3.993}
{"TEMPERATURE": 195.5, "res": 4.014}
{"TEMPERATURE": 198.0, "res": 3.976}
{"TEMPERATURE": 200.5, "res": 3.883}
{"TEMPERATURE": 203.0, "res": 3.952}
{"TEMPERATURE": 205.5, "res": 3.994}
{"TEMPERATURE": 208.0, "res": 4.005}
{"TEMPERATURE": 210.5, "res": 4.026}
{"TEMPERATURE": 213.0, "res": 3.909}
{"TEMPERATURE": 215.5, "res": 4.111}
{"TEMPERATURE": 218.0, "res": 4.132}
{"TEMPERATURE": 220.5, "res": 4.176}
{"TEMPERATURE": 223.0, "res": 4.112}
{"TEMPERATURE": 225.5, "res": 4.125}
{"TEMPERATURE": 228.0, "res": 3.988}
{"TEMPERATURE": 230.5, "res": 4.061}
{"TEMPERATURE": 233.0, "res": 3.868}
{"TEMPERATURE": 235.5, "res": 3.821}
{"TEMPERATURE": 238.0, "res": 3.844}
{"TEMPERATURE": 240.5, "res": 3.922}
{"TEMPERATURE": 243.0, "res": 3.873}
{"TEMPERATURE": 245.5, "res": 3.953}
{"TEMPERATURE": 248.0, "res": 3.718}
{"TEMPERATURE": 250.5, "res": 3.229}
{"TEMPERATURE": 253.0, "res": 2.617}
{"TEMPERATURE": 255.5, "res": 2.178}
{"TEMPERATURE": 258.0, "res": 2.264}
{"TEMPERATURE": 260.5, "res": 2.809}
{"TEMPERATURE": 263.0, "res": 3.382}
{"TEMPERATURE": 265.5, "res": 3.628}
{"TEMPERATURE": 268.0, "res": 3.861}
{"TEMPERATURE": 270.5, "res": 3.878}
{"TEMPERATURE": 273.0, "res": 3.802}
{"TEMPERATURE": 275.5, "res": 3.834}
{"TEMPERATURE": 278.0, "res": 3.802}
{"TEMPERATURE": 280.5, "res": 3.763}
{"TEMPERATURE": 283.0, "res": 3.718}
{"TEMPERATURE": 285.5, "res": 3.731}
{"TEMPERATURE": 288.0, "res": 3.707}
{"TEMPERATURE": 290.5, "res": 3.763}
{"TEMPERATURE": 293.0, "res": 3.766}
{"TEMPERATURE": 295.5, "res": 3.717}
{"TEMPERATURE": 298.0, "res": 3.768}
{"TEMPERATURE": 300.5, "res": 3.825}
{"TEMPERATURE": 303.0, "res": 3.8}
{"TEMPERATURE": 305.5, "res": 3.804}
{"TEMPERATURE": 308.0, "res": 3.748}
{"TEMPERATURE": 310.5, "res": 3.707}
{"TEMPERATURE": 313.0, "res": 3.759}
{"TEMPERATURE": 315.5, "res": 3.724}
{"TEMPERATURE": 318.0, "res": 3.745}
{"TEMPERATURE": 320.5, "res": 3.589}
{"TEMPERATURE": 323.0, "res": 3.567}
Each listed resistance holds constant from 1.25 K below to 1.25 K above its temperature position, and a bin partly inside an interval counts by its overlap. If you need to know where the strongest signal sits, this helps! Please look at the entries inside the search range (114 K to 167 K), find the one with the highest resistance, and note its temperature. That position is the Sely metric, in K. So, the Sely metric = 120.5 K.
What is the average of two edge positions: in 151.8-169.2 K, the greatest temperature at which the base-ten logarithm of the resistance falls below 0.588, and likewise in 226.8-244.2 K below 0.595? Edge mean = 205.5 K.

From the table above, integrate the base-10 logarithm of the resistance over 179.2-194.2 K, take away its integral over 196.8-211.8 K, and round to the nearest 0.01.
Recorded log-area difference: -0.11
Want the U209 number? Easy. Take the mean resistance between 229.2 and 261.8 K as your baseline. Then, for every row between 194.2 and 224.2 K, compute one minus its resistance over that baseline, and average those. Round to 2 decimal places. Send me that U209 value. -0.18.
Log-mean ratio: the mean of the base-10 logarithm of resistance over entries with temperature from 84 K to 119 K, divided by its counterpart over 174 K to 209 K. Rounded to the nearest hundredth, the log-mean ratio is 1.04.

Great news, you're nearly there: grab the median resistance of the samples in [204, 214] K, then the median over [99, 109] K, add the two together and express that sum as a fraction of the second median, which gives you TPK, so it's 1.98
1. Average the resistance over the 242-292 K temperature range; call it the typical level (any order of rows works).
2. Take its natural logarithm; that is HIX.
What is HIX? 1.25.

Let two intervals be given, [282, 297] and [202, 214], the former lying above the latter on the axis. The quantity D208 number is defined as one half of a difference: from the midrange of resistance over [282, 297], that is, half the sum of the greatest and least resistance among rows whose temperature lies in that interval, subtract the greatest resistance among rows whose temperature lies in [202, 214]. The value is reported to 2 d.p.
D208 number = -0.14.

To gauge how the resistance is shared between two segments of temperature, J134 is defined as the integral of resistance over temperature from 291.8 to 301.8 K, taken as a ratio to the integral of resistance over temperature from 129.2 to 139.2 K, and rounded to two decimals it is 1.03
